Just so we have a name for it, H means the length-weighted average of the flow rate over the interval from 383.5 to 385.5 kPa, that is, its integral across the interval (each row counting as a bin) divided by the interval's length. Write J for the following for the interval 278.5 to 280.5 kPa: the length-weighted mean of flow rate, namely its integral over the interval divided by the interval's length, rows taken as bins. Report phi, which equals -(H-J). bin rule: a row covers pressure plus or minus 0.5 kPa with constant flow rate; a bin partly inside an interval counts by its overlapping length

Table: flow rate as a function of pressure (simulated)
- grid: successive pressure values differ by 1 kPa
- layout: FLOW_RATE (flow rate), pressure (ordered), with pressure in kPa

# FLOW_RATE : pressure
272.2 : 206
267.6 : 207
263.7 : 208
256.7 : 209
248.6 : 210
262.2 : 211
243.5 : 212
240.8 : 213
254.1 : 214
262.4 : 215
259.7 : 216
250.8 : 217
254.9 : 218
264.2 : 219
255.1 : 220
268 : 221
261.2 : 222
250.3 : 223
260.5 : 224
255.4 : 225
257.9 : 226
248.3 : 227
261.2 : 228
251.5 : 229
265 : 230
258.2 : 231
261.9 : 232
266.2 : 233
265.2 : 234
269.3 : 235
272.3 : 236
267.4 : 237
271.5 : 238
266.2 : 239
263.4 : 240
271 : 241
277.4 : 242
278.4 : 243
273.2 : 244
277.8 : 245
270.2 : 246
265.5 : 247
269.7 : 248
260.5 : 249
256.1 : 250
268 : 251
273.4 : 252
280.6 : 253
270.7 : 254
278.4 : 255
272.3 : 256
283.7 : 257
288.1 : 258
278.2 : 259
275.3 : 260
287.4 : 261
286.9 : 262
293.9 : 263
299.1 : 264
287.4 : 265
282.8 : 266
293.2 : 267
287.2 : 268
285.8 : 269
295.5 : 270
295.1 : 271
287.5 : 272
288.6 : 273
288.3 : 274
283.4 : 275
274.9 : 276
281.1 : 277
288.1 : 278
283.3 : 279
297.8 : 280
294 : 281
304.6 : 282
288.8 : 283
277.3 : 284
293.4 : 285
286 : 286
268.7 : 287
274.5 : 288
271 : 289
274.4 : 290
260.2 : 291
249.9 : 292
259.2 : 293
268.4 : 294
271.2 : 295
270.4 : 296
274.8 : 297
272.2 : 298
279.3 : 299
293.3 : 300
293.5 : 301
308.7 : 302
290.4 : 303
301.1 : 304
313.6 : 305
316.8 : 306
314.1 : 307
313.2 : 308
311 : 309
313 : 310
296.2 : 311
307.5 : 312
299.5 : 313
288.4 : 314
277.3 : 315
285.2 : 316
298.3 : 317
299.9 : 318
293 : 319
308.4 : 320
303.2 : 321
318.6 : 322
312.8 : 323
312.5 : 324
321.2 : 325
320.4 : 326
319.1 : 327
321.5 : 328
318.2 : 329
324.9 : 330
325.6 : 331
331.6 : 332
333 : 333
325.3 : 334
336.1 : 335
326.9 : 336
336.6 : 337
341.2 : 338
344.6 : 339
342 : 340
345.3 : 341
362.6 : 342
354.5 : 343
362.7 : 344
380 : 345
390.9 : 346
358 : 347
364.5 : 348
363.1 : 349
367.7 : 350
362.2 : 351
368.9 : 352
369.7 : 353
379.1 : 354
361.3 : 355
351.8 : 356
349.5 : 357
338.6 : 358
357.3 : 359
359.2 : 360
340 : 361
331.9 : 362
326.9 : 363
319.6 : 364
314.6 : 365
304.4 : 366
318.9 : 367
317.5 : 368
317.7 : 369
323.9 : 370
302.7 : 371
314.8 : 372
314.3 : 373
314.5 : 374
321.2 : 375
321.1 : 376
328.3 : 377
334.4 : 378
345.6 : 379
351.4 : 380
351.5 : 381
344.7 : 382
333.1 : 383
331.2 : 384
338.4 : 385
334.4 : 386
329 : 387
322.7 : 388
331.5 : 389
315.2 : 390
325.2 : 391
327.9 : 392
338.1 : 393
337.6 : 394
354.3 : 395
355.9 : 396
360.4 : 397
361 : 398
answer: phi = -44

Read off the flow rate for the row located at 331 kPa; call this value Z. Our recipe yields 325.6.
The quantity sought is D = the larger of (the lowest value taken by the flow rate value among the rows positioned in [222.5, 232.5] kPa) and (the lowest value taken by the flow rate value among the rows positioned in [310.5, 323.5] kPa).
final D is 277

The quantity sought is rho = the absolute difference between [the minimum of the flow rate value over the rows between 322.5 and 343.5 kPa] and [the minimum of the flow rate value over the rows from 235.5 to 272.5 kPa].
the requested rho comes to 56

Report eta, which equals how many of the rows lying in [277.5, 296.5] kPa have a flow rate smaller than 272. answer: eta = 8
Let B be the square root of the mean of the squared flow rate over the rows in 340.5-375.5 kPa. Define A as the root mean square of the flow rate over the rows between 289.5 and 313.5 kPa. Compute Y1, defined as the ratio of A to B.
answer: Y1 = 0.84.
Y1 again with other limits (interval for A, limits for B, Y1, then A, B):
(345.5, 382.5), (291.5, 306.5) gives 1.20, 341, 285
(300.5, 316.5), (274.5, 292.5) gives 1.08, 302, 281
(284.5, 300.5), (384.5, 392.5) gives 0.83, 273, 328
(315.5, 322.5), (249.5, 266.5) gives 1.07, 301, 280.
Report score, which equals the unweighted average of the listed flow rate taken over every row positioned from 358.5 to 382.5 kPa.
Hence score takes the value 328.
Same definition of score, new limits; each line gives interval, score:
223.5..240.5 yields 262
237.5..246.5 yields 272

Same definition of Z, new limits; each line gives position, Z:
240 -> 263.4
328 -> 321.5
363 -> 326.9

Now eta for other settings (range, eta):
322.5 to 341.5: 0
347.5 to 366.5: 0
